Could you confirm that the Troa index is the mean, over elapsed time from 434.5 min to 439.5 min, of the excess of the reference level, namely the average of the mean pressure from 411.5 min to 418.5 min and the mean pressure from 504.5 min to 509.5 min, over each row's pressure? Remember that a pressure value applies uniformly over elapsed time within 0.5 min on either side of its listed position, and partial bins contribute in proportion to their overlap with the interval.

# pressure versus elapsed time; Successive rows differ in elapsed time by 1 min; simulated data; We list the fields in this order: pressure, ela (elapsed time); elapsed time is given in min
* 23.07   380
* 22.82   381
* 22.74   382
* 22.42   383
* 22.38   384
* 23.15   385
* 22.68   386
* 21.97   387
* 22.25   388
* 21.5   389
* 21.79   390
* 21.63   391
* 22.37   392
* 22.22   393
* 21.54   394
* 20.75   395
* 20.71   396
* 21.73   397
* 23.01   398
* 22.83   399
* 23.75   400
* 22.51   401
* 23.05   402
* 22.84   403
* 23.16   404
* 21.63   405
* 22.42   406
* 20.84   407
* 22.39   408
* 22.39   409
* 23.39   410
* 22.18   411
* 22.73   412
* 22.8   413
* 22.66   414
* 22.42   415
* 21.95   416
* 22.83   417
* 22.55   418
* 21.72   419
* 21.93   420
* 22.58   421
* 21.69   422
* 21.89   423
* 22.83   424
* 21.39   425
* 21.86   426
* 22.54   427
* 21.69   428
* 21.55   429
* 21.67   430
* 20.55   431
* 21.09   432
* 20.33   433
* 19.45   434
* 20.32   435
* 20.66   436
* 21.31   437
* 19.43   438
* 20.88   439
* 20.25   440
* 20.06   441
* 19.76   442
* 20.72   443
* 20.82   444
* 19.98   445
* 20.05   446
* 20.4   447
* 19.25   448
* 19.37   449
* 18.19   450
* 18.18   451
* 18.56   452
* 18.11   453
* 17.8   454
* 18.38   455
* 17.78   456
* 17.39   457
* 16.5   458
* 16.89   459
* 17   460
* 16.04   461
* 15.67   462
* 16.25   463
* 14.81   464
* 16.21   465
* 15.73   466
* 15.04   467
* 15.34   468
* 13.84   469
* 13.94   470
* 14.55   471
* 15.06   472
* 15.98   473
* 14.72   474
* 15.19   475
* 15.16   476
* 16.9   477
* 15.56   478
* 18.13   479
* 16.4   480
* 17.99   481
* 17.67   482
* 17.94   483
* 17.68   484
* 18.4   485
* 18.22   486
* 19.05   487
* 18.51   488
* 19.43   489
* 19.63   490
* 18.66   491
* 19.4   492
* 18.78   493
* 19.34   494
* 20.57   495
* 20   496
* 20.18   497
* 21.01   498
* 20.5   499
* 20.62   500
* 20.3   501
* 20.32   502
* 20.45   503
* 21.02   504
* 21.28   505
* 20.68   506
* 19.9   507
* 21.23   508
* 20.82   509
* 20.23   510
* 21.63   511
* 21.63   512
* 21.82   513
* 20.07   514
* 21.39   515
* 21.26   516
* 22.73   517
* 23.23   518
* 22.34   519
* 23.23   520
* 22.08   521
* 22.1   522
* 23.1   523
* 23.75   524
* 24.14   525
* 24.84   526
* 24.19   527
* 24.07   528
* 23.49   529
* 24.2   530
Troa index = 1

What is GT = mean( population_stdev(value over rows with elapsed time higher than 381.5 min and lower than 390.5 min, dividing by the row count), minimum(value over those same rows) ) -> 11.0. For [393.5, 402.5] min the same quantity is 10.9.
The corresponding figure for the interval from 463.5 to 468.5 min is 7.7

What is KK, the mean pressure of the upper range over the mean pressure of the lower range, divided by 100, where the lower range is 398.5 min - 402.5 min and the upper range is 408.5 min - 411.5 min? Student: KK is 0.0098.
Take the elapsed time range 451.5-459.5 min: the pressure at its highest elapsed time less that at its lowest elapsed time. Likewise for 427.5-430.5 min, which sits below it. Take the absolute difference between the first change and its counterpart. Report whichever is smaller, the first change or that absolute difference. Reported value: -1.7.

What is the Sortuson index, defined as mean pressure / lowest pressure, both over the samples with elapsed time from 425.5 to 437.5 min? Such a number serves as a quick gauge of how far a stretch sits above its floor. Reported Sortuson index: 1.08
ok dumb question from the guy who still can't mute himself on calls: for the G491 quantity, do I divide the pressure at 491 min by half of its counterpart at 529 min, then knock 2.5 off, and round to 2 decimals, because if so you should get -0.91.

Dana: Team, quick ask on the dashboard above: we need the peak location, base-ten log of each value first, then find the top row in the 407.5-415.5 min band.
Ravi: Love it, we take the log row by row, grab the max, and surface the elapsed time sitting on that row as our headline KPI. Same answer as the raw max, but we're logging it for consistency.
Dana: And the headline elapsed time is 410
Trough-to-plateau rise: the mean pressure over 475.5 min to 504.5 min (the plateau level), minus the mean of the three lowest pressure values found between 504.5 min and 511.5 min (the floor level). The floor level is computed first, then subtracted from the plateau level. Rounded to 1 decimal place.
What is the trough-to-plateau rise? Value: -1.4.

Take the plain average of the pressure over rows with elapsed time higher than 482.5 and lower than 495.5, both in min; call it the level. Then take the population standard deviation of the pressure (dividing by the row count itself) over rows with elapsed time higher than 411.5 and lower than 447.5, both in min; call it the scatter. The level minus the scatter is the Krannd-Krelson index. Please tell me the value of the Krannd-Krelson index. 17.9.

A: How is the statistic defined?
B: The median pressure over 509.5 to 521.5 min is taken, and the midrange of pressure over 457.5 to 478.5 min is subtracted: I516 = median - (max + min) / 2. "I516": 6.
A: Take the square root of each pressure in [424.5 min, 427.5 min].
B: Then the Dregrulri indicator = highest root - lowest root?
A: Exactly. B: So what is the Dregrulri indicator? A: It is 0.123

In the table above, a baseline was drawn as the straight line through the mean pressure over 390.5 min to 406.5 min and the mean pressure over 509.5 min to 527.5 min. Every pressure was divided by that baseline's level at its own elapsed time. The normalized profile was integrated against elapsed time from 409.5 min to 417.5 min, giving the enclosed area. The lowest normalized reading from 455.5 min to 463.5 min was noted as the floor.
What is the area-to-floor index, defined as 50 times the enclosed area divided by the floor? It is 579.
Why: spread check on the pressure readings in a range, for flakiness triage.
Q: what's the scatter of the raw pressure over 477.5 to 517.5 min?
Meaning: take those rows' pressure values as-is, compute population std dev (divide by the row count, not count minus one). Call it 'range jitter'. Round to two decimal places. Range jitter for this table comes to 1.53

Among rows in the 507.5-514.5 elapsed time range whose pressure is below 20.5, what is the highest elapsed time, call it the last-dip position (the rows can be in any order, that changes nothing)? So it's 514 min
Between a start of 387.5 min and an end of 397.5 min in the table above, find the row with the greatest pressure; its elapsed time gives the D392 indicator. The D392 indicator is 392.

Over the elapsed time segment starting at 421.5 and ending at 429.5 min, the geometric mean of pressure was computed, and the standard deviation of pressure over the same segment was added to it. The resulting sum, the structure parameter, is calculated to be 22.4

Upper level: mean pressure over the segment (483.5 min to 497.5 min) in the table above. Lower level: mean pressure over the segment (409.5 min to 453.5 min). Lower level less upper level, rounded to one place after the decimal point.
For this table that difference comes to 1.9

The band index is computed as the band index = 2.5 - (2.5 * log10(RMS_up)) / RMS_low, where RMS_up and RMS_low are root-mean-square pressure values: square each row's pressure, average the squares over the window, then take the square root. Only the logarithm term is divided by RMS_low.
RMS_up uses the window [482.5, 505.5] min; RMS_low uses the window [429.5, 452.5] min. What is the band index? 2.34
